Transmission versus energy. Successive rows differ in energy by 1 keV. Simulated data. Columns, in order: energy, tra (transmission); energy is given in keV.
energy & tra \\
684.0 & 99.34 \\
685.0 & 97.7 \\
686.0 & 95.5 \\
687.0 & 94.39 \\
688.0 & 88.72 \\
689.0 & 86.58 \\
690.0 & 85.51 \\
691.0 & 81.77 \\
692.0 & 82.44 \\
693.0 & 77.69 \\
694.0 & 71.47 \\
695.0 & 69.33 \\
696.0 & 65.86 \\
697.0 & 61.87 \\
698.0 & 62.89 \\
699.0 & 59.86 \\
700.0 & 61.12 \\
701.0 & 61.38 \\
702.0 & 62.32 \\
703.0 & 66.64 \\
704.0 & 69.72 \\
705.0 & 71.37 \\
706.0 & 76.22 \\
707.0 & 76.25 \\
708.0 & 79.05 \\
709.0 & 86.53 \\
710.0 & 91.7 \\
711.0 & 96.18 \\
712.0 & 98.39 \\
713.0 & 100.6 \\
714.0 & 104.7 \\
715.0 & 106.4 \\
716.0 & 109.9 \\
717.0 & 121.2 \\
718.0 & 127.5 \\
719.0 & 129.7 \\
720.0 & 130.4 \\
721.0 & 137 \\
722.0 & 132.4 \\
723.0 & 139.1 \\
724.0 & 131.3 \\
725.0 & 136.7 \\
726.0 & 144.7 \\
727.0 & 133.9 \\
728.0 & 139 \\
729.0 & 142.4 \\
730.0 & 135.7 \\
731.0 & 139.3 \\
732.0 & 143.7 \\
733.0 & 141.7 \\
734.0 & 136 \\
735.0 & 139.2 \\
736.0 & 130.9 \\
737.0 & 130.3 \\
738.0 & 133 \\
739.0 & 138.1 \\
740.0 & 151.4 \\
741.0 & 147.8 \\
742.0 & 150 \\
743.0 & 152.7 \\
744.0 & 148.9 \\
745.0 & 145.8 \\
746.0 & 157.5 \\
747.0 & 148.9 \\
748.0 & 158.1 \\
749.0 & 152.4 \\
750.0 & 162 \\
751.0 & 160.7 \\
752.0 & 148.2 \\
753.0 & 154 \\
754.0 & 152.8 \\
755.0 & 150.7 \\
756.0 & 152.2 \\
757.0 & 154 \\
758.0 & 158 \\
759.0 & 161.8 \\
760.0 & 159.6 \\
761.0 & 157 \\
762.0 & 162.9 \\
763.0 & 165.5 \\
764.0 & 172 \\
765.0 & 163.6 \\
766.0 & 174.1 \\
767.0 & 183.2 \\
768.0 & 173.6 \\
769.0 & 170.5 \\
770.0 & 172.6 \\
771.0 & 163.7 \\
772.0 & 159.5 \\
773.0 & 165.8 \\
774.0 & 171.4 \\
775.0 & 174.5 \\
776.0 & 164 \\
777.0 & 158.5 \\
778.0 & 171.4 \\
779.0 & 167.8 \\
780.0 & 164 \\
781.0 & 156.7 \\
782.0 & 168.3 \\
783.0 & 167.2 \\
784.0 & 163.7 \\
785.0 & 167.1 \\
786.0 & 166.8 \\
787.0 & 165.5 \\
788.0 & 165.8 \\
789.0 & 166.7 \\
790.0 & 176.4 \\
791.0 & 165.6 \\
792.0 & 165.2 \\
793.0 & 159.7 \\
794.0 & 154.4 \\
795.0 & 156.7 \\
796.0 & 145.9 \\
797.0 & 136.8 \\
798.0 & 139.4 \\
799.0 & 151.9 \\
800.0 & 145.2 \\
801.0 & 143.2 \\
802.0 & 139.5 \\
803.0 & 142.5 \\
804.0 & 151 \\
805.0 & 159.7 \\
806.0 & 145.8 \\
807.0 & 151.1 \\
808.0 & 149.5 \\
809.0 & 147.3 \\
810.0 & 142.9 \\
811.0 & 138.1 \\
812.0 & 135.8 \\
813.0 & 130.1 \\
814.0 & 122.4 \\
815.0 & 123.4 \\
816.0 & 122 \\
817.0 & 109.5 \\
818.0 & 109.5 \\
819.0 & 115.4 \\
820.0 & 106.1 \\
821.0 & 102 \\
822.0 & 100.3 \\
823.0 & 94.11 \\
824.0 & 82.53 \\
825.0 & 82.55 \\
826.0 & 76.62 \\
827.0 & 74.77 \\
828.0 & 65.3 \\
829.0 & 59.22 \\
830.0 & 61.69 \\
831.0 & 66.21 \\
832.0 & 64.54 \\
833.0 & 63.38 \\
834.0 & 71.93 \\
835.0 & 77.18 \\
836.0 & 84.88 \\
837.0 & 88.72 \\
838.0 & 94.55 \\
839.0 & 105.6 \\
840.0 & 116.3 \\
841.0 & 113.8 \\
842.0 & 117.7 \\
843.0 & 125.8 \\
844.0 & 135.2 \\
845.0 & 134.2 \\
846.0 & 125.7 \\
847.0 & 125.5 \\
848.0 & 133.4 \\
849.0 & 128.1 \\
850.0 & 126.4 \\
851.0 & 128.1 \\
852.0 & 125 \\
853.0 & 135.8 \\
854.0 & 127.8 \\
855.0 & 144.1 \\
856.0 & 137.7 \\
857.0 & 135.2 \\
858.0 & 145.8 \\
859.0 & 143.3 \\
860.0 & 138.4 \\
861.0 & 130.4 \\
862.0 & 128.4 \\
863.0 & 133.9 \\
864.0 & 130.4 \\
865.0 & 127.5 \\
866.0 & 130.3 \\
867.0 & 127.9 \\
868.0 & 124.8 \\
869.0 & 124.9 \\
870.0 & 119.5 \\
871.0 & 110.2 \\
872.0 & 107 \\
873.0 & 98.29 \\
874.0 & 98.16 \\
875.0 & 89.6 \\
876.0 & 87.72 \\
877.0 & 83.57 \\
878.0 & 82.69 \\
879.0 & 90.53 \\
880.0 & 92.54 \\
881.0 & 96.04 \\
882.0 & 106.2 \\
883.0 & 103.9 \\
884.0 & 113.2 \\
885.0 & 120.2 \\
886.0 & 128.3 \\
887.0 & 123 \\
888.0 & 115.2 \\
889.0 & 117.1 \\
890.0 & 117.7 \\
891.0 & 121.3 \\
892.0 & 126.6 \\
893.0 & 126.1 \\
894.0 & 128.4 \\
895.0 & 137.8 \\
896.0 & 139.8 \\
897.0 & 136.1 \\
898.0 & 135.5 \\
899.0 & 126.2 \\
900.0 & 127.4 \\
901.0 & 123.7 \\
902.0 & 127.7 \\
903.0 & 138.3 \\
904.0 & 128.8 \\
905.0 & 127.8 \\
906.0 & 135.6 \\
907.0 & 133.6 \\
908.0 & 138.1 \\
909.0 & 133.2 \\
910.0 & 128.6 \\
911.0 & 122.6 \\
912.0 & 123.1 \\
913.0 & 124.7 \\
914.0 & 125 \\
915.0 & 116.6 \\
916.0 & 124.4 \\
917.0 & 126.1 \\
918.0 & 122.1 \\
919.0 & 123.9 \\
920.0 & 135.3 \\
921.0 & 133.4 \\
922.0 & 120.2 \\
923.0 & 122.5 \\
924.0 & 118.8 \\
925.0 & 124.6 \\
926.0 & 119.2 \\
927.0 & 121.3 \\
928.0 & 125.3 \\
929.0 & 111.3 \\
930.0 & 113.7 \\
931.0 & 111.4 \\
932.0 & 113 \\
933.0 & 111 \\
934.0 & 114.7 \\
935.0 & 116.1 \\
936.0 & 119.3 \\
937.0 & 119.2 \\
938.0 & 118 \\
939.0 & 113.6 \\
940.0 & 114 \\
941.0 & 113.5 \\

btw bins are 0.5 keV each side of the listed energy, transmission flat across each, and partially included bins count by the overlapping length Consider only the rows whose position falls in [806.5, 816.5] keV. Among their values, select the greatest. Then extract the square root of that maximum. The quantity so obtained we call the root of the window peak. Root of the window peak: 12.3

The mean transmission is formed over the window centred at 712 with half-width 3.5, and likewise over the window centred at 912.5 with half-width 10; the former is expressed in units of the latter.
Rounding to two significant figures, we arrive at 0.76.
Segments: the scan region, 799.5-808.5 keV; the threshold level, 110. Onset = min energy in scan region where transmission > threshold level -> 800.0 keV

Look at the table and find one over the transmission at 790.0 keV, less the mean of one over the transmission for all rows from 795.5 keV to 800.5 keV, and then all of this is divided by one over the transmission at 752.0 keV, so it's -0.19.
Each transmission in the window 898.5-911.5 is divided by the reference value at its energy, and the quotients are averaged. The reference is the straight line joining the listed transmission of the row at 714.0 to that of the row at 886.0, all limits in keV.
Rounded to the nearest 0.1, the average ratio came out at 1.0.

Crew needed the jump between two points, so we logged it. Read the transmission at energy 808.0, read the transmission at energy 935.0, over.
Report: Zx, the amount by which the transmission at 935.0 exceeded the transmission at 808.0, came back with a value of -33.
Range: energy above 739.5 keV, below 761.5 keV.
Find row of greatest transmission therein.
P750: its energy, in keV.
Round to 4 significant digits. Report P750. 750.0 keV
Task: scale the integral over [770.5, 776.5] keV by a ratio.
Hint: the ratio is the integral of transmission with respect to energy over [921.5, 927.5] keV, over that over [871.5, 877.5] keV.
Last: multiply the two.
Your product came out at 1286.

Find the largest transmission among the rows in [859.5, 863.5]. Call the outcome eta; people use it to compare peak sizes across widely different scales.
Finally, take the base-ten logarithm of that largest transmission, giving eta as 2.14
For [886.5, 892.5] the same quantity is 2.10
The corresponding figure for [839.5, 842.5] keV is 2.07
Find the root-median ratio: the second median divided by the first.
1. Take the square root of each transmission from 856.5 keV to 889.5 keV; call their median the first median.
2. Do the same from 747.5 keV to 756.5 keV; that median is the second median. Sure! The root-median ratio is 1.13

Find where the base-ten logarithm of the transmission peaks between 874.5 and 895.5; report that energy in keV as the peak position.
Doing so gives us 895.0 keV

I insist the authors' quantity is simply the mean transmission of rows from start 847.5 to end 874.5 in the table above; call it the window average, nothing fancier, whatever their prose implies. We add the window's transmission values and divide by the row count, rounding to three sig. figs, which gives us 127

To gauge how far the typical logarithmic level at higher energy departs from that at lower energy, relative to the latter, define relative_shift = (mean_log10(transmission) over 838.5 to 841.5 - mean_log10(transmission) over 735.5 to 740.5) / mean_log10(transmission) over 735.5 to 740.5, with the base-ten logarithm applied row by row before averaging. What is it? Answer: -0.041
